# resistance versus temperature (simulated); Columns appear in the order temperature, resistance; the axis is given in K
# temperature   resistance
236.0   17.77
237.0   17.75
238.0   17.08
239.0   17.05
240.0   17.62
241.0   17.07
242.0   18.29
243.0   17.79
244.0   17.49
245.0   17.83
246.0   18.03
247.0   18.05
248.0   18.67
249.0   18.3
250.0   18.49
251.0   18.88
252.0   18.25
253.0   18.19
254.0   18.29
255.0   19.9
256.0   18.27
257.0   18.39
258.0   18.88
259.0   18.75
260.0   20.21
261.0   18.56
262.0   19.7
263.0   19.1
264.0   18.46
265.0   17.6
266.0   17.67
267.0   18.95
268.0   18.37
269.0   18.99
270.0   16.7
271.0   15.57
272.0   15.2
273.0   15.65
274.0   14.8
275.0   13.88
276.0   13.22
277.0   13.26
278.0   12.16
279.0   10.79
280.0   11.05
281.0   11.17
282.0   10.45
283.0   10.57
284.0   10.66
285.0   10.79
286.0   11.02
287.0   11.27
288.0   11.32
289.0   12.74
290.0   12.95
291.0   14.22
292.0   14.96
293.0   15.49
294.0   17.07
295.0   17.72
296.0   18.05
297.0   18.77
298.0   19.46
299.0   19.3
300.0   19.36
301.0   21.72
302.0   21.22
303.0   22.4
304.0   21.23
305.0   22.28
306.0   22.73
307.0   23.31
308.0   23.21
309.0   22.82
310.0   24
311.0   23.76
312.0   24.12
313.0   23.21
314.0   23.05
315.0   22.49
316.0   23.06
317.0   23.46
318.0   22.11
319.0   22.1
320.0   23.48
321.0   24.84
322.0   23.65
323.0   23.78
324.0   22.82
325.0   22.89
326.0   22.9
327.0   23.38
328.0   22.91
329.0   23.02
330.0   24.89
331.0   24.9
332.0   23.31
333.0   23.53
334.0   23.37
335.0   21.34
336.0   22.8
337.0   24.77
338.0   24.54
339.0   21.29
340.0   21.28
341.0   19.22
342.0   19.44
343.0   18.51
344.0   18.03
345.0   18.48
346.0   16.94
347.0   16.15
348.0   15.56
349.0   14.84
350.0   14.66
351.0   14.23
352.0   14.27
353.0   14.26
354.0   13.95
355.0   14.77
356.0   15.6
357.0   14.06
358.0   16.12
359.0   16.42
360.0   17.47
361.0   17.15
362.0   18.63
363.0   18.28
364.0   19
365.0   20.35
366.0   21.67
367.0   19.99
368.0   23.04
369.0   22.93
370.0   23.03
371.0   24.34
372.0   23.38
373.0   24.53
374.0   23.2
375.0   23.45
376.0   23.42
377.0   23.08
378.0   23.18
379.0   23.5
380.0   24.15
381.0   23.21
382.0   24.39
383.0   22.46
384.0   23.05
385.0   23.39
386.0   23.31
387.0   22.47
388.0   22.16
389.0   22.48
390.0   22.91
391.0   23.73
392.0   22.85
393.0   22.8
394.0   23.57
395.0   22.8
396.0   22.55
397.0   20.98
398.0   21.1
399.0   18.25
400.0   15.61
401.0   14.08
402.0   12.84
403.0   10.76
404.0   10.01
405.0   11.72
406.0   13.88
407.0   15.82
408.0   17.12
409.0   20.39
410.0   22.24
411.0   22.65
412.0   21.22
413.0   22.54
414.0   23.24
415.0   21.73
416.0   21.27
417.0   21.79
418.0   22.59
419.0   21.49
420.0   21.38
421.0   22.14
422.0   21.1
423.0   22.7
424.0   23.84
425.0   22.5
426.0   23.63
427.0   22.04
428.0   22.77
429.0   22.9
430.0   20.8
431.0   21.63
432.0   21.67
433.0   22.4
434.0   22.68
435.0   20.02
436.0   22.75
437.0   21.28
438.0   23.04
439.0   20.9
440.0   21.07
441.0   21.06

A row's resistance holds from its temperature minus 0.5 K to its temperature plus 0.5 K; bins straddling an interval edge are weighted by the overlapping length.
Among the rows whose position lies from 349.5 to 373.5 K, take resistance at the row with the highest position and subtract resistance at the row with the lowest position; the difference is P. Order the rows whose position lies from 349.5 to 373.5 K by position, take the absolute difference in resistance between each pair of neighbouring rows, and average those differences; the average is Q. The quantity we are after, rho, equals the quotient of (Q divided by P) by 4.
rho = 0.023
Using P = 10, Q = 0.93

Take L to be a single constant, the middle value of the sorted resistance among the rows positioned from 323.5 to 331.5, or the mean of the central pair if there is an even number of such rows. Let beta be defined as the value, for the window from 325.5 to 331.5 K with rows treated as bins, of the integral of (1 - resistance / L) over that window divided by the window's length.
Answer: 0.0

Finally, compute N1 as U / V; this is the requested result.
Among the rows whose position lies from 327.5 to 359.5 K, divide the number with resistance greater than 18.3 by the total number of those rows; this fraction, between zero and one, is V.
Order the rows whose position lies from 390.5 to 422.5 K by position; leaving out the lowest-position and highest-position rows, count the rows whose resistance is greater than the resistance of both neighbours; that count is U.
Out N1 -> 11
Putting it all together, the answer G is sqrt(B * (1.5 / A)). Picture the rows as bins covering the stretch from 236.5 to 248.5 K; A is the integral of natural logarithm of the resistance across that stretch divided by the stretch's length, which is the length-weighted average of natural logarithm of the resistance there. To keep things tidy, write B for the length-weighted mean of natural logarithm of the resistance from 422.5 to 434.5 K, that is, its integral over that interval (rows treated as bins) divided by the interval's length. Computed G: 1.27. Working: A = 2.87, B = 3.11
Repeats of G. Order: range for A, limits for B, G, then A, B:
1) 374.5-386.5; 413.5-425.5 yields 1.21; 3.15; 3.10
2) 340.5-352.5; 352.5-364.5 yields 1.22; 2.81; 2.79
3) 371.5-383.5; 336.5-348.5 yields 1.19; 3.16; 2.96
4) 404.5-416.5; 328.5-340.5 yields 1.26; 2.95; 3.14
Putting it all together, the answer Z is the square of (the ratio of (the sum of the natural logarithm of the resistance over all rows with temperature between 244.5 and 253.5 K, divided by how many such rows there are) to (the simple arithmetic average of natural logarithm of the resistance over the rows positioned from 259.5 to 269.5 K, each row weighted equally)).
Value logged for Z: 0.98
